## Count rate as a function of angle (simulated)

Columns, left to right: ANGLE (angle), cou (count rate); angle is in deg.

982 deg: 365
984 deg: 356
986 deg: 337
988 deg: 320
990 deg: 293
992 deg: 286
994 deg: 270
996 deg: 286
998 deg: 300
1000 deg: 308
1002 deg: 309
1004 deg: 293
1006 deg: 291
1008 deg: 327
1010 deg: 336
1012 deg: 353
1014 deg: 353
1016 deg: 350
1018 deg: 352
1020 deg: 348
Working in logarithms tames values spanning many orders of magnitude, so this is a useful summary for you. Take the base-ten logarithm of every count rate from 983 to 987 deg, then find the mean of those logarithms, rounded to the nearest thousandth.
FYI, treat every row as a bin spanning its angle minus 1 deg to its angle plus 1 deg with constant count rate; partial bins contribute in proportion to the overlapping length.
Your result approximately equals 2.540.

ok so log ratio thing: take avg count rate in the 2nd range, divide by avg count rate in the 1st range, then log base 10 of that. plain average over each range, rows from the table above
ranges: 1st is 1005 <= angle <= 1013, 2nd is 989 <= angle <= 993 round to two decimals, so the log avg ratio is -0.05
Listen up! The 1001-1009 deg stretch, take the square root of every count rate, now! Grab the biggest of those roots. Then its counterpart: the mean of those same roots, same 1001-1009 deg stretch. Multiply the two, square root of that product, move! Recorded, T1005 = 17.8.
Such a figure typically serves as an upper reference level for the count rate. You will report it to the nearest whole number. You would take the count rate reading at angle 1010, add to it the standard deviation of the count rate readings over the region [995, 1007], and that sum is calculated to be 345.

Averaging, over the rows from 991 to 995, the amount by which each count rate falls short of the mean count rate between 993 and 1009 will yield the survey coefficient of 20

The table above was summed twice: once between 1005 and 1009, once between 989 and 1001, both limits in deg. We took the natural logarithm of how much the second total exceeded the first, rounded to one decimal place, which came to 7.0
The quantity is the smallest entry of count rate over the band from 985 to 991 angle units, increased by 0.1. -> 293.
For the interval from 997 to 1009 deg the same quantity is 291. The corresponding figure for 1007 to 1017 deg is 327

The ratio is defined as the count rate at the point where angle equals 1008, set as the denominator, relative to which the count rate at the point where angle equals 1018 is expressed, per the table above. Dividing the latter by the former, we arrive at 1.08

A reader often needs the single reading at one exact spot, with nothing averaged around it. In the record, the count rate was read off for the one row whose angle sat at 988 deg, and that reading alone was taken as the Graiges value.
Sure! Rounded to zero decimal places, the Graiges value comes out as 320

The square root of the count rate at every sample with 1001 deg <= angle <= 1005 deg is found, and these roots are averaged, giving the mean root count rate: 17.3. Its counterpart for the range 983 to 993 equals 17.8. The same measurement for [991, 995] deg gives 16.7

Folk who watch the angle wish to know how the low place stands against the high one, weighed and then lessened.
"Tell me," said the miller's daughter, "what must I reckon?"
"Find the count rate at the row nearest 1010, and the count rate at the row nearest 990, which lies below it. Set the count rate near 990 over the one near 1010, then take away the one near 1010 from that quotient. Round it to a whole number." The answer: -335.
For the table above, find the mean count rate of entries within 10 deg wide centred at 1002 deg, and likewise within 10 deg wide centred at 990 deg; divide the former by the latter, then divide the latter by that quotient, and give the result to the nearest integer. 302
